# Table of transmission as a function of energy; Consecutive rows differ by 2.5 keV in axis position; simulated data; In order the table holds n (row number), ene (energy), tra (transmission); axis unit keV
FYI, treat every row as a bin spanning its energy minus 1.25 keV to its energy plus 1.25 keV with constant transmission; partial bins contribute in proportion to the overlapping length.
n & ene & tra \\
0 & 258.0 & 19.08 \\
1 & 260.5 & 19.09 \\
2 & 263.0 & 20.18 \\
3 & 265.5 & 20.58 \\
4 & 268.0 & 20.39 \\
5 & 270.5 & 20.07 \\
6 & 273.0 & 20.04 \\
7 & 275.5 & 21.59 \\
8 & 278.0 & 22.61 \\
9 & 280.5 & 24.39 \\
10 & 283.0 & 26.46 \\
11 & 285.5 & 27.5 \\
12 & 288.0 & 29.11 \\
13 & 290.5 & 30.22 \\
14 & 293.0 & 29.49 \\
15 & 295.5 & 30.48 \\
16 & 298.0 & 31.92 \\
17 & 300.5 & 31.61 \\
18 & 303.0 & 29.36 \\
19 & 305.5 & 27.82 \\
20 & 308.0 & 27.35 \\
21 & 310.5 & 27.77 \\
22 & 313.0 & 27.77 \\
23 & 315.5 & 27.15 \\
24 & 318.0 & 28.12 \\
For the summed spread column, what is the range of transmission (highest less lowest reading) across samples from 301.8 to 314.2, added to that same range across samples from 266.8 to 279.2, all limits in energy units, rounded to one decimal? 4.6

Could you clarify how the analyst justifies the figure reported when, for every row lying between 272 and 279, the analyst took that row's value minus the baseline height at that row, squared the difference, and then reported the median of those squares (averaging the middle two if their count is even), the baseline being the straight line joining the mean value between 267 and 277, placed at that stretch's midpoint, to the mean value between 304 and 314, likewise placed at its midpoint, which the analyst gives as 1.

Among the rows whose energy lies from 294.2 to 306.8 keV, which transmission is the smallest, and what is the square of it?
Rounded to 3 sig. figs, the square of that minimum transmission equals 774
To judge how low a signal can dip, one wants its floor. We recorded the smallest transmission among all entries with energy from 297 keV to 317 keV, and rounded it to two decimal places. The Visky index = 27.15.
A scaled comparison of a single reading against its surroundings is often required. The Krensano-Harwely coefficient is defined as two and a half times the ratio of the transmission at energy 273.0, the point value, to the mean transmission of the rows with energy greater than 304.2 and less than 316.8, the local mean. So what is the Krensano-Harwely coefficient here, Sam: 1.82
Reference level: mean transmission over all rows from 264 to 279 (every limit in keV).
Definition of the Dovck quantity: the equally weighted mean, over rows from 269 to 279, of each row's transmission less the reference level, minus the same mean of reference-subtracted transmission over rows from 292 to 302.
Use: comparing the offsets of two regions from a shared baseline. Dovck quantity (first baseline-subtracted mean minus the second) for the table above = -9.8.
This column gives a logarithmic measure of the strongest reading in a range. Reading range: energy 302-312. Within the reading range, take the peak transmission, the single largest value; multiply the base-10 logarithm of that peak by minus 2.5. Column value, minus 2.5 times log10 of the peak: -3.67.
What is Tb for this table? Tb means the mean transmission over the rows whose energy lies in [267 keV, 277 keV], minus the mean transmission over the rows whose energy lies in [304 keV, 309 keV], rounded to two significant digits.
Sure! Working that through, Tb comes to -7.1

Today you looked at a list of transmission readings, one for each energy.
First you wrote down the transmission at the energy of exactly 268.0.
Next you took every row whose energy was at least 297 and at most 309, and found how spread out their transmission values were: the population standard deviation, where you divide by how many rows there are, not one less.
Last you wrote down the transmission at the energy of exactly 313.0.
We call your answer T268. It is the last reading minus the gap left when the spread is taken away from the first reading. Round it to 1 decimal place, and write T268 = 9.3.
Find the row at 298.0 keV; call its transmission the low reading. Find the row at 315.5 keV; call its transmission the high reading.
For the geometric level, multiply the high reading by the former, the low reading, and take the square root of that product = 29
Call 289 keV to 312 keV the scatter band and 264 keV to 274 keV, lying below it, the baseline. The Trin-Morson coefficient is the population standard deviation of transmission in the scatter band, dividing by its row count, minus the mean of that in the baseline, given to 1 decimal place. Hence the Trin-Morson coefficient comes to -18.7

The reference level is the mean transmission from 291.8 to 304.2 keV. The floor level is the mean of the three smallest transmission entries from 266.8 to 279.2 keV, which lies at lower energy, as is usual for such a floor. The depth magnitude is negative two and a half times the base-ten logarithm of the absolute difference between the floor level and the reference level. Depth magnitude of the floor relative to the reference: -2.54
